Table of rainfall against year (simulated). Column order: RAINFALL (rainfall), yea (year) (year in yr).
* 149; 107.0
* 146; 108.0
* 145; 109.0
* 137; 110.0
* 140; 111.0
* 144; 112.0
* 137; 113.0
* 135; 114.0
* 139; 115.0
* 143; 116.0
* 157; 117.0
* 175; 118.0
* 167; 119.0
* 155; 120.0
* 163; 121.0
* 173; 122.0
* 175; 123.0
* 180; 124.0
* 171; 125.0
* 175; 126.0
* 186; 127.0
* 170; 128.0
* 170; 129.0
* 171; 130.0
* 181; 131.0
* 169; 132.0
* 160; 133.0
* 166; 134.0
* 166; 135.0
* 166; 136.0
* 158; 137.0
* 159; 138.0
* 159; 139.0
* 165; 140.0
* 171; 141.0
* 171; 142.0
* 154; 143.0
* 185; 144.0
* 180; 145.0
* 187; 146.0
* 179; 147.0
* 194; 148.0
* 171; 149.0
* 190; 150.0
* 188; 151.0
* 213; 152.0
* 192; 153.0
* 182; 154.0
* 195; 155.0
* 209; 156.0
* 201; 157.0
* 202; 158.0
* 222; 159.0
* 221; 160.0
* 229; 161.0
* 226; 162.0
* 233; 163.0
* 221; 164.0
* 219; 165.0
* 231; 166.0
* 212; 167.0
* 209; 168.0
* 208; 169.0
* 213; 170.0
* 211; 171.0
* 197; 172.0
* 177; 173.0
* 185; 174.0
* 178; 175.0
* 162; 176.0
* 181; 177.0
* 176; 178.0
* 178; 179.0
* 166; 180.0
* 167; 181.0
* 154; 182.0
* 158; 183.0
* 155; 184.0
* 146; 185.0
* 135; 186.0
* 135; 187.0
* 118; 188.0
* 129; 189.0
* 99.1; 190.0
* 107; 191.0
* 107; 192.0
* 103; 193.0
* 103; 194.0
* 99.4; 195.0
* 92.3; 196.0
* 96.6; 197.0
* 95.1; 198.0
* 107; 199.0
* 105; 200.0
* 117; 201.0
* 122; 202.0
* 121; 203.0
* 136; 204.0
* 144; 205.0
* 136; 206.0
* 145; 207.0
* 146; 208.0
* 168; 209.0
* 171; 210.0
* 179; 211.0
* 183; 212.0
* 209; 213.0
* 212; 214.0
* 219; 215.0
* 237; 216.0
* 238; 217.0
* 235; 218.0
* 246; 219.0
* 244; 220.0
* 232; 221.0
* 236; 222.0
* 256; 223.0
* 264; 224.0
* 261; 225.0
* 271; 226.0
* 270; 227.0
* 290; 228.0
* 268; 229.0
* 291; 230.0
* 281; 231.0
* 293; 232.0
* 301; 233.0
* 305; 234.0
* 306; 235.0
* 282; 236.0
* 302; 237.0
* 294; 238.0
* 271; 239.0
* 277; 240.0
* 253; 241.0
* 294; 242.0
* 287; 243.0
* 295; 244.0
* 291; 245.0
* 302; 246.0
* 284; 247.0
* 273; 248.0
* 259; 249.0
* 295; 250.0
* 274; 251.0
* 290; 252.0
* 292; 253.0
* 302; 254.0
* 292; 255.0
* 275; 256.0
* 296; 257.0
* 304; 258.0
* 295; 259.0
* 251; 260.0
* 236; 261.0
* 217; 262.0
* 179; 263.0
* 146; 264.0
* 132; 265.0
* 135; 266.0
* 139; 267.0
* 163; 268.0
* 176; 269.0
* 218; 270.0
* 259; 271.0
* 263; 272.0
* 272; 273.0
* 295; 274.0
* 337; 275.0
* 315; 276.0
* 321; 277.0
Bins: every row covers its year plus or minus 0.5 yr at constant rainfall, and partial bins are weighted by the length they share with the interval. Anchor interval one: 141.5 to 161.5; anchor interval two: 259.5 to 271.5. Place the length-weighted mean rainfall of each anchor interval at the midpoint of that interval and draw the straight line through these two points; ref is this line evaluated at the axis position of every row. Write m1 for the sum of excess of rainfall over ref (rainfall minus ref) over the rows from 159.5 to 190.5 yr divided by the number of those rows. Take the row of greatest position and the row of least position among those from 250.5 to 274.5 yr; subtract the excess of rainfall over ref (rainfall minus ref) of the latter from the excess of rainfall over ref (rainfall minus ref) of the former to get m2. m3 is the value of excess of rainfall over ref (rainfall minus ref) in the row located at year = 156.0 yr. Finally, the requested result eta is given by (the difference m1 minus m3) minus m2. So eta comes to -49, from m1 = -10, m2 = 22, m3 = 16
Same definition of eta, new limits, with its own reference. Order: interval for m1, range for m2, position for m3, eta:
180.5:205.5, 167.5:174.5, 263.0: -37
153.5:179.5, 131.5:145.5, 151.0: 4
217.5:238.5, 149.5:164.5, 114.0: 112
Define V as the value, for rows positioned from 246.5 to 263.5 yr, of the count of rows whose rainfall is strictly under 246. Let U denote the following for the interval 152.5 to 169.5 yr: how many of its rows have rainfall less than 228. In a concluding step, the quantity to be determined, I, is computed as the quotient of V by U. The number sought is 0.2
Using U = 14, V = 3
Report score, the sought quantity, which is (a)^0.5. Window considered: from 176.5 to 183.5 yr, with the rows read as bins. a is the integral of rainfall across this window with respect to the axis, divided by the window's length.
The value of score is 13.0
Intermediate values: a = 169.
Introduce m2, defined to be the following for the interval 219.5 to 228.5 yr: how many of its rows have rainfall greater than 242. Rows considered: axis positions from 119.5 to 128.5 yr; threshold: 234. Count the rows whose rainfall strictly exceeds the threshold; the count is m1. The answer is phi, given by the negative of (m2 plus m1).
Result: -7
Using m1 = 0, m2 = 7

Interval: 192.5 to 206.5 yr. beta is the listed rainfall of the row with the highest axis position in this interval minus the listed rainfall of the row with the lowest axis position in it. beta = 33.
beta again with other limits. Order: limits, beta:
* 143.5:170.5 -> 28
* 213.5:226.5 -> 59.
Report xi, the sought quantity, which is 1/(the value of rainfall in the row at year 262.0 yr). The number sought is 0.0046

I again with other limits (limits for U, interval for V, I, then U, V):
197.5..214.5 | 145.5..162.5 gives 1.0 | 17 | 17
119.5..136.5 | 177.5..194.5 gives 1.0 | 17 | 17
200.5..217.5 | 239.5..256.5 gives 0.0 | 15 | 0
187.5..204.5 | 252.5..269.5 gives 0.5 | 17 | 9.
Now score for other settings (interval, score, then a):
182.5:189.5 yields 11.8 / 139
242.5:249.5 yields 16.9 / 284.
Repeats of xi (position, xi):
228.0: 0.0034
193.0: 0.0097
